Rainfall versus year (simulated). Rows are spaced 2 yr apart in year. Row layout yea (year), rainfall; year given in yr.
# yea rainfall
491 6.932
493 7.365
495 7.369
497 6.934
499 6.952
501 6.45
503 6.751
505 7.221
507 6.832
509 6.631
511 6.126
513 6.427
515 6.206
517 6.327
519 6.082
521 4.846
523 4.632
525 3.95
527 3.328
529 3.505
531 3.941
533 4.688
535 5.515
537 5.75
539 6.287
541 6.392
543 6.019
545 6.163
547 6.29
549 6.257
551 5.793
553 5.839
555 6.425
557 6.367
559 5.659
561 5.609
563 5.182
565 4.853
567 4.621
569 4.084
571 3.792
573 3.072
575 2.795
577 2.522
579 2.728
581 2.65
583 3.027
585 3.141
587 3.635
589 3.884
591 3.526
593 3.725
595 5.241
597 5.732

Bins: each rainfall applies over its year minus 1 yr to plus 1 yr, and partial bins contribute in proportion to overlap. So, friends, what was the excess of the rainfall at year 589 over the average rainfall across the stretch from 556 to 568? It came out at -1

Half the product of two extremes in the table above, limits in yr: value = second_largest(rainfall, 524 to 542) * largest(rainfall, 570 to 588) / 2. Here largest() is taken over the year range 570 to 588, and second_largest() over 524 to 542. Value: 12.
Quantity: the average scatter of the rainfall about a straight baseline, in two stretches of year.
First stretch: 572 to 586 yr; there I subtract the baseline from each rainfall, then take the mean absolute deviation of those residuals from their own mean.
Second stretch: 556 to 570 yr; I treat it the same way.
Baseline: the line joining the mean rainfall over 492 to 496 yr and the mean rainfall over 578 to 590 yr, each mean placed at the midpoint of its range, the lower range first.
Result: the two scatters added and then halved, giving 0.35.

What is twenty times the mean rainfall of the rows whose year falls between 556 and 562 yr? 118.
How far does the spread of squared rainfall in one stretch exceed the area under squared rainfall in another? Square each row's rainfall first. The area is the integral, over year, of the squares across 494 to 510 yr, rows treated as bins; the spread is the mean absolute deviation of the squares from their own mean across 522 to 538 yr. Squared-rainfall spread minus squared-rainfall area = -755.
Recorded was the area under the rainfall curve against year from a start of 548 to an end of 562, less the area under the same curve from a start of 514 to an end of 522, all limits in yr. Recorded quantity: 37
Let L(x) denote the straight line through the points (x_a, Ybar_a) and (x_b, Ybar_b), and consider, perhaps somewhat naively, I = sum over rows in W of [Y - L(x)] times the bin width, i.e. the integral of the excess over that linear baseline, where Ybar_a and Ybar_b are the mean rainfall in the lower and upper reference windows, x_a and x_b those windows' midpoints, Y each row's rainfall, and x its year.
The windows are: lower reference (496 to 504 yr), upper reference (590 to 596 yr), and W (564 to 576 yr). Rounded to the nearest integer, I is -11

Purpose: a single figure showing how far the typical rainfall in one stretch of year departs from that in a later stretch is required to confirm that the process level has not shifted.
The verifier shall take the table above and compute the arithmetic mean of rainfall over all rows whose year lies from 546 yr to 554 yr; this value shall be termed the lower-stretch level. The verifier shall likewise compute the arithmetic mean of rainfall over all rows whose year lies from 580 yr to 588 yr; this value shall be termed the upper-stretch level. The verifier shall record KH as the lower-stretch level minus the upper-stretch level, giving 2.9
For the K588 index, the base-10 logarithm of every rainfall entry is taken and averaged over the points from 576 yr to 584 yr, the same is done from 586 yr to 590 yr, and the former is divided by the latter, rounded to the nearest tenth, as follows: 0.8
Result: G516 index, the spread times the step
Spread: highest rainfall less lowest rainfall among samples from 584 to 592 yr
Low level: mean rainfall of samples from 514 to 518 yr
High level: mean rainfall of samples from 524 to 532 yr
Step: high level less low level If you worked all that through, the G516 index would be -1.9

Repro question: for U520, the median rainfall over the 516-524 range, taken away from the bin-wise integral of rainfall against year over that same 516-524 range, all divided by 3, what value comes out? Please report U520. 13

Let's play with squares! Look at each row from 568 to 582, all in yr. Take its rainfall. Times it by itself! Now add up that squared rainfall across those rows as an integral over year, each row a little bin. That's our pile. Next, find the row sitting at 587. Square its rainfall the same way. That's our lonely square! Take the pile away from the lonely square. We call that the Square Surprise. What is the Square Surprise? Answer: -125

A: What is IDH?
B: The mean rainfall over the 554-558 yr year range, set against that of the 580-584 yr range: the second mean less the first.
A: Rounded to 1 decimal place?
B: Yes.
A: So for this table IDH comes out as -3.6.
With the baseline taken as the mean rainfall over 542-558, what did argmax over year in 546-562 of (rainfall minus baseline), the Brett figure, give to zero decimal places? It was 555 yr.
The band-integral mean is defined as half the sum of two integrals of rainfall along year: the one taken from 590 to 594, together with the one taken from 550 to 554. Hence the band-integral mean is 19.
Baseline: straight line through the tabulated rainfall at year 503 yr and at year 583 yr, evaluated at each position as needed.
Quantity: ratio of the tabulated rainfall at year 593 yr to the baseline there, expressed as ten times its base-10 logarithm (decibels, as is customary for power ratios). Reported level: 1.6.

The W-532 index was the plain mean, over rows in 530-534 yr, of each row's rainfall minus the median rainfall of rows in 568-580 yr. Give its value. 1.4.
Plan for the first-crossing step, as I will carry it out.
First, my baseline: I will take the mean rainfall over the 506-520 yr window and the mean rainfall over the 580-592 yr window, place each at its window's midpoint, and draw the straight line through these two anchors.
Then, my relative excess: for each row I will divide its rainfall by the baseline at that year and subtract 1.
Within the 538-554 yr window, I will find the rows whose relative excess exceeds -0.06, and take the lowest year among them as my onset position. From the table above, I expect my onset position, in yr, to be 539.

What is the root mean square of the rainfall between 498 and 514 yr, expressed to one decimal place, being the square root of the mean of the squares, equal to 6.7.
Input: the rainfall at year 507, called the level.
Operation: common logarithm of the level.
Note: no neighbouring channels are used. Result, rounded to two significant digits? 0.83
